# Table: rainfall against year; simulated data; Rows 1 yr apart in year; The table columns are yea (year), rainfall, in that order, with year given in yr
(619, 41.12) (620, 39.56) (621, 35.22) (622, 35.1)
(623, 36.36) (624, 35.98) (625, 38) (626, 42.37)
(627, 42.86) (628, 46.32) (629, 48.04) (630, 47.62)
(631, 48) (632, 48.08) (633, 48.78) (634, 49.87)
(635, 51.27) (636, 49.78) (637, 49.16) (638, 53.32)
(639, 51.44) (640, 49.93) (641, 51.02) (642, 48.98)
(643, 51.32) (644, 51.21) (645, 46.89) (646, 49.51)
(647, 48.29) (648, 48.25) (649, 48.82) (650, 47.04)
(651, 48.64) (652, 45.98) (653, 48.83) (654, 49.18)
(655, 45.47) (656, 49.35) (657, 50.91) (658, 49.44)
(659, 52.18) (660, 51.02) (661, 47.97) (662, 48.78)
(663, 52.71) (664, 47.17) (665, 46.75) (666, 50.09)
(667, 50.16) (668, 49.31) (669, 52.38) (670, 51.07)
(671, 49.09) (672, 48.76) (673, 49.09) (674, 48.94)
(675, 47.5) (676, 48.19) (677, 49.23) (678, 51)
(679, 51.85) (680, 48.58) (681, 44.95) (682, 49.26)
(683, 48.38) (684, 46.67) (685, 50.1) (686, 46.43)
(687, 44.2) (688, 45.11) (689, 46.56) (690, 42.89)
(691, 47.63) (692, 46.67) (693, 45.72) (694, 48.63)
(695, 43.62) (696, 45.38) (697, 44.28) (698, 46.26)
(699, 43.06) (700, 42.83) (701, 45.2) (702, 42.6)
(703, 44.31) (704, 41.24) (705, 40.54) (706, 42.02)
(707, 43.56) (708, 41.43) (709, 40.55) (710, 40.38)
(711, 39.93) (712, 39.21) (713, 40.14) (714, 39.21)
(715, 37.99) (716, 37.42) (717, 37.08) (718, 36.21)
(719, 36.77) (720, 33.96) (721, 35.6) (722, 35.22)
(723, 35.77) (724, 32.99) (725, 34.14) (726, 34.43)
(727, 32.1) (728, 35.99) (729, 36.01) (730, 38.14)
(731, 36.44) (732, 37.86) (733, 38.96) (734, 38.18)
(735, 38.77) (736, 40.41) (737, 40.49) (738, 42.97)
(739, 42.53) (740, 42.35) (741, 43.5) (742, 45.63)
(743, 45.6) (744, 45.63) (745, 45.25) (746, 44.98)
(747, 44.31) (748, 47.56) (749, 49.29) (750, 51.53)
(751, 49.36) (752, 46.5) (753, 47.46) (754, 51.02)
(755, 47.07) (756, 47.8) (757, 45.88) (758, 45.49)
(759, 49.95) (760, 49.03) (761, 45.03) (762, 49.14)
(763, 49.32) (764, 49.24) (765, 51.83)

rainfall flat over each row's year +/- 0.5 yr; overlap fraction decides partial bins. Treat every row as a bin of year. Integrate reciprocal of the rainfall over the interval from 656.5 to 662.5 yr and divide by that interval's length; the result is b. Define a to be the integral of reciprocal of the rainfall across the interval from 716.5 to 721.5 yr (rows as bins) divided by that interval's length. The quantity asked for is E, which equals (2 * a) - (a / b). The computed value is -1.34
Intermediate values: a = 0.0279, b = 0.0200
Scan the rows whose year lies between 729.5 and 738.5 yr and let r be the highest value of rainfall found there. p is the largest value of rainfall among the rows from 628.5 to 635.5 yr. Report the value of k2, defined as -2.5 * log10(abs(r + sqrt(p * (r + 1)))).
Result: -4.89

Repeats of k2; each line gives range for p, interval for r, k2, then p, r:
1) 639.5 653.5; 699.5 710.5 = -4.93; 51.32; 45.2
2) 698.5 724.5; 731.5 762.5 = -5.00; 45.2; 51.53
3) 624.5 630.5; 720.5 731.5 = -4.78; 48.04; 38.14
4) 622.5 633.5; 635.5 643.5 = -5.05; 48.78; 53.32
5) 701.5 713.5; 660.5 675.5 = -5.02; 44.31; 52.71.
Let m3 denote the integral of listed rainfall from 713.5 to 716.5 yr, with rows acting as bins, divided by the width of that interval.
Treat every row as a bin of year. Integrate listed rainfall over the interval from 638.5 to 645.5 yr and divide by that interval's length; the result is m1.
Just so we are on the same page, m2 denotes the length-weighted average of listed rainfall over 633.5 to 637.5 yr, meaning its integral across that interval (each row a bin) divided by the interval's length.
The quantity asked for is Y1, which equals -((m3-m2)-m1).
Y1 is 62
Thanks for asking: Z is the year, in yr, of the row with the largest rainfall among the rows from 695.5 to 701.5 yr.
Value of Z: 698 yr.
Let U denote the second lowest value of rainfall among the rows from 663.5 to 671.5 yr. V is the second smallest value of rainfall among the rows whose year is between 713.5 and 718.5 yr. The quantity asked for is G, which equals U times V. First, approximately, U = 47.17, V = 37.08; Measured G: 1749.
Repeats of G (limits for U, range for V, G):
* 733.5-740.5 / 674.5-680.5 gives 1868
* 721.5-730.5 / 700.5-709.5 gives 1338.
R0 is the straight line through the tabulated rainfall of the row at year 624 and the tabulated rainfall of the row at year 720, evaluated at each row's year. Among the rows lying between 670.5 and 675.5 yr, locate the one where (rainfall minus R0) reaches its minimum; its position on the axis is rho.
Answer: 675 yr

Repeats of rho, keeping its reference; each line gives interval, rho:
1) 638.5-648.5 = 645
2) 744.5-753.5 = 747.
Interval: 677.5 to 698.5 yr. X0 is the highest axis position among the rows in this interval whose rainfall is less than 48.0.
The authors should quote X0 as 698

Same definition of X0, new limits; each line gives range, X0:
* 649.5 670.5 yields 665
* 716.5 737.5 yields 737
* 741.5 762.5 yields 761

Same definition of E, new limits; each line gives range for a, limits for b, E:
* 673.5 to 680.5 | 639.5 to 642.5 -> -0.97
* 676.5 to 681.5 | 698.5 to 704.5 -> -0.84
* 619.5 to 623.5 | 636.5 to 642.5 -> -1.33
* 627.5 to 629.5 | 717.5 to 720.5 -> -0.71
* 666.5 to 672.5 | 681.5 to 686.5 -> -0.92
